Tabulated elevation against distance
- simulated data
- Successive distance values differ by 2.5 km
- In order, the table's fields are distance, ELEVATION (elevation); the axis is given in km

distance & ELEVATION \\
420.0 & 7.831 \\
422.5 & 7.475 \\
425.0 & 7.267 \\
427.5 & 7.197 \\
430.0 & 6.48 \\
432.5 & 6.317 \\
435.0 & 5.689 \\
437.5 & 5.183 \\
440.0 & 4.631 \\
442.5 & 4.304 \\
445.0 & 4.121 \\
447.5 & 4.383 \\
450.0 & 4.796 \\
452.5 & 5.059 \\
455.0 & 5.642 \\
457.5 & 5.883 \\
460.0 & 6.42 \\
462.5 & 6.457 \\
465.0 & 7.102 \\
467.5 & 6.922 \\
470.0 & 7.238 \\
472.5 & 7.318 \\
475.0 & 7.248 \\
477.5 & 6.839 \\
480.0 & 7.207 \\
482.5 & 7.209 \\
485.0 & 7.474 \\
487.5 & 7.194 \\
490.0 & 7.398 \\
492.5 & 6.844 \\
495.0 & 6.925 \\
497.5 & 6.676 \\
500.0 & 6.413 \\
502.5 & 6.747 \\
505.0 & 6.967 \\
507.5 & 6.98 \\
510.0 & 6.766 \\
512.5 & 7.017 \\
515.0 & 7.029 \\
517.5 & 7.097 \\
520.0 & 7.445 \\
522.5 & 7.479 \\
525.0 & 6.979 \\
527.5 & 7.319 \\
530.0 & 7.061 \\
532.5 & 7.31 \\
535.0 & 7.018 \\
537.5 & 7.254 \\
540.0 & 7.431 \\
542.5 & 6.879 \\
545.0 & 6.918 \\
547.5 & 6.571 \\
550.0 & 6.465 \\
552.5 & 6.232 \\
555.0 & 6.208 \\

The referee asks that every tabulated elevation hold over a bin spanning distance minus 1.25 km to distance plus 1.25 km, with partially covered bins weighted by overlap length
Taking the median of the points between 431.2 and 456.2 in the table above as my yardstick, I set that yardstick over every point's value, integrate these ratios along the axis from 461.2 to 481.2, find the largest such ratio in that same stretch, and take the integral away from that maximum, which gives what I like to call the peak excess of -13.3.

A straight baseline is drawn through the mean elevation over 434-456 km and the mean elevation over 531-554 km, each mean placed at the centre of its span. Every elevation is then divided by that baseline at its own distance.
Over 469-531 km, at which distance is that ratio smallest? 530.0 km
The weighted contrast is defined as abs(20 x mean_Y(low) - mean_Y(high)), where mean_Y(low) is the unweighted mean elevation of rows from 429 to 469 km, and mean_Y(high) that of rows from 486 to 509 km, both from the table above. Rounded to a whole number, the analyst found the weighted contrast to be 105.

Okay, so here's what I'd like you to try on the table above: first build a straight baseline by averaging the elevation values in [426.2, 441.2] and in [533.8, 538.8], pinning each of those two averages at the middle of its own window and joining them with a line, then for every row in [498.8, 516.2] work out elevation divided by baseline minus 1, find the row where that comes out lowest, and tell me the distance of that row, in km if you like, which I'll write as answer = 500.0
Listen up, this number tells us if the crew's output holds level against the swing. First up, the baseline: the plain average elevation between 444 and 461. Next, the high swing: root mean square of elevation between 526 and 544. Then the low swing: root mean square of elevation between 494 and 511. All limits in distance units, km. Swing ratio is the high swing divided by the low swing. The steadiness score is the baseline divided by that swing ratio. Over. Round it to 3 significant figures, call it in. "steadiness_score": 4.90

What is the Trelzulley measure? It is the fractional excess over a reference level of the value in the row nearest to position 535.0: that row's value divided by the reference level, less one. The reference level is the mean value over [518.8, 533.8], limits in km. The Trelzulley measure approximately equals -0.034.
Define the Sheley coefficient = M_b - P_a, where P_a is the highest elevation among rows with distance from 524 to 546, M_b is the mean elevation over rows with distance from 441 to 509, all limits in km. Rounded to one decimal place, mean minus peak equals -1.0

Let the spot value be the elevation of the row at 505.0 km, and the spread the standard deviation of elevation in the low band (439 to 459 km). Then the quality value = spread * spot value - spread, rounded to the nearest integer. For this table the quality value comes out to 4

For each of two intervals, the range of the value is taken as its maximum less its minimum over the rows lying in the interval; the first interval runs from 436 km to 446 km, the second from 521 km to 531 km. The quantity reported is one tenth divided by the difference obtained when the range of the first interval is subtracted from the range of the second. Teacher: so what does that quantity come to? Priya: -0.18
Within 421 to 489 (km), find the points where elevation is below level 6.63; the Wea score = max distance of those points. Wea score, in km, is 462.5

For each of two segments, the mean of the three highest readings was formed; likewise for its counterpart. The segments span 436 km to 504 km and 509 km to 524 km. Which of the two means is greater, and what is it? 7.40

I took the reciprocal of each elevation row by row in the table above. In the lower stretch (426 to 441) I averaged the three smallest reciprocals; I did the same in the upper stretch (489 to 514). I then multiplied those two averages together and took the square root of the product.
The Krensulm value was 0.145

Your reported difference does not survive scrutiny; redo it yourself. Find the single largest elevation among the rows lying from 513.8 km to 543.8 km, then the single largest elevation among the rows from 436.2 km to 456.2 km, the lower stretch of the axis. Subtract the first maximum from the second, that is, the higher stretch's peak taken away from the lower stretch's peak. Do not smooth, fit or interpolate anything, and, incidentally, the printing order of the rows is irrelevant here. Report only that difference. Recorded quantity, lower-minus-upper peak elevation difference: -1.84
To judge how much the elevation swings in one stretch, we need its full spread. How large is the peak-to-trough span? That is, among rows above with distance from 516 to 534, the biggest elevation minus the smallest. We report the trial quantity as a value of 0.50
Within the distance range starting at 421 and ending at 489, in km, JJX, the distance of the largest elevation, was 422.5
